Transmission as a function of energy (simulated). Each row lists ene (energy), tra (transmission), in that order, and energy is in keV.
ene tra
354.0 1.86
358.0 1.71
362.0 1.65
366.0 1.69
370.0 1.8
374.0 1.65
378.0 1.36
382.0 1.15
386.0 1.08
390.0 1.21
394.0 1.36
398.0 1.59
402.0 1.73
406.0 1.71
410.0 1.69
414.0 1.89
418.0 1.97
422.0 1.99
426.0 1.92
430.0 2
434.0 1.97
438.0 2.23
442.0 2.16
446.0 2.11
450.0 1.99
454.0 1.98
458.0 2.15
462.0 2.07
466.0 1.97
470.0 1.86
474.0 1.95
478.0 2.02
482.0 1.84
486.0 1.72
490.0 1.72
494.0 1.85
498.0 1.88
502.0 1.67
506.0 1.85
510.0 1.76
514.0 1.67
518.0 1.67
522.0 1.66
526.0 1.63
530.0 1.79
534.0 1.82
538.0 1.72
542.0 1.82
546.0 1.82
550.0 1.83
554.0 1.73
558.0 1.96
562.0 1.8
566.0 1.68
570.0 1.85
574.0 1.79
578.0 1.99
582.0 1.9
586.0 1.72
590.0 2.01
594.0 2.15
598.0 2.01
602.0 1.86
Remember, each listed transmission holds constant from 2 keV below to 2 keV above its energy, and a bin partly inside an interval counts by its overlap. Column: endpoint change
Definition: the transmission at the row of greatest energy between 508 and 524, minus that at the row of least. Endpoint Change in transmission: -0.10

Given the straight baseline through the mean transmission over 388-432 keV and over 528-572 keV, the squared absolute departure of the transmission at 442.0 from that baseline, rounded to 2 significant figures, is 0.17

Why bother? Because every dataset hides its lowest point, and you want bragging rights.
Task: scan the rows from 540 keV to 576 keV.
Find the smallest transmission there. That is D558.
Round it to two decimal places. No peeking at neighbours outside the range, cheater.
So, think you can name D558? 1.68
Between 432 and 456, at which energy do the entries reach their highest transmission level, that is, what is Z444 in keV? 438.0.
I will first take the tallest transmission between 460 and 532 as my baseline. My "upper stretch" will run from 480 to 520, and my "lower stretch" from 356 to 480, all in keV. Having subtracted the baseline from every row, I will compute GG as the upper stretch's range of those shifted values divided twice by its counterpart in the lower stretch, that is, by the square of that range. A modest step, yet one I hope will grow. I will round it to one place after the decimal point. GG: 0.2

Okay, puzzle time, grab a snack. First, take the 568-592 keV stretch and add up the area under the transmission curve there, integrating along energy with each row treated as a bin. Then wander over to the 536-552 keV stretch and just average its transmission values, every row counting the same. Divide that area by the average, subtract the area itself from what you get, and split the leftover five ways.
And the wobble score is -4.0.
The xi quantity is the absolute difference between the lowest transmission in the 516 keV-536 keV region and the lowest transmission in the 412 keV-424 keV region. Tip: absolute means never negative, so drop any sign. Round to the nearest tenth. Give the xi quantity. 0.3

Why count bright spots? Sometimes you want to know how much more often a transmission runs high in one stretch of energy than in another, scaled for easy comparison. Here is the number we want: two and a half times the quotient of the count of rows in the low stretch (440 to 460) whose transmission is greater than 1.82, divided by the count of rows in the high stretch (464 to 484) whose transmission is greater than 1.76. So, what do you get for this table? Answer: 2.5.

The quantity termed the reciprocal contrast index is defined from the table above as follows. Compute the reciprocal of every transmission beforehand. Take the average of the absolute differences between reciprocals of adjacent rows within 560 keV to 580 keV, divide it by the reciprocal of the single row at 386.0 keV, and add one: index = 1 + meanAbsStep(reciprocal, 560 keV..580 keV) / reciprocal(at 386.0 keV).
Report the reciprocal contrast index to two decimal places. 1.05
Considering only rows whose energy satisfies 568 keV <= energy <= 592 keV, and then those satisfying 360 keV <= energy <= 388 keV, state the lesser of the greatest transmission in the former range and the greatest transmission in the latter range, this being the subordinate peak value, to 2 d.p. 1.80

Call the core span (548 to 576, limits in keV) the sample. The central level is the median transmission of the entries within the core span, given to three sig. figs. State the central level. 1.80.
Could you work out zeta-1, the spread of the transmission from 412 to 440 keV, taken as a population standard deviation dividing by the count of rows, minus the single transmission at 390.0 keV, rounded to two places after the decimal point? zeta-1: -1.11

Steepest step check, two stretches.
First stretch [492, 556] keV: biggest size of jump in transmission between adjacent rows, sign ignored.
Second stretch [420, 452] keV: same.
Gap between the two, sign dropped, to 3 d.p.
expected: 0.050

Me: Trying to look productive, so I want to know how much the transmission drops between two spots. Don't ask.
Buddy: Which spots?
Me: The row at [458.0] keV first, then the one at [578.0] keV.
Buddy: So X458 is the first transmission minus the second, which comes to 0.16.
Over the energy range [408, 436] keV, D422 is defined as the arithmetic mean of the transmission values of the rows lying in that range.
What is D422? 1.92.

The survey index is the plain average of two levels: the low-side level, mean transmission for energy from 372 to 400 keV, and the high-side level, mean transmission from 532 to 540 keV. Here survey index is 1.56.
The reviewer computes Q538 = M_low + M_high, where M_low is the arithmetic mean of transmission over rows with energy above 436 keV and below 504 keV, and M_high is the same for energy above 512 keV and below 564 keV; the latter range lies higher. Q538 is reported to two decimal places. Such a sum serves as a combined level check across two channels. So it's 3.71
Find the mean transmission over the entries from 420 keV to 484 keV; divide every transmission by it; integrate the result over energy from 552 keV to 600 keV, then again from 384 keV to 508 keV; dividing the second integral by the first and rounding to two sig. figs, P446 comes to 2.5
